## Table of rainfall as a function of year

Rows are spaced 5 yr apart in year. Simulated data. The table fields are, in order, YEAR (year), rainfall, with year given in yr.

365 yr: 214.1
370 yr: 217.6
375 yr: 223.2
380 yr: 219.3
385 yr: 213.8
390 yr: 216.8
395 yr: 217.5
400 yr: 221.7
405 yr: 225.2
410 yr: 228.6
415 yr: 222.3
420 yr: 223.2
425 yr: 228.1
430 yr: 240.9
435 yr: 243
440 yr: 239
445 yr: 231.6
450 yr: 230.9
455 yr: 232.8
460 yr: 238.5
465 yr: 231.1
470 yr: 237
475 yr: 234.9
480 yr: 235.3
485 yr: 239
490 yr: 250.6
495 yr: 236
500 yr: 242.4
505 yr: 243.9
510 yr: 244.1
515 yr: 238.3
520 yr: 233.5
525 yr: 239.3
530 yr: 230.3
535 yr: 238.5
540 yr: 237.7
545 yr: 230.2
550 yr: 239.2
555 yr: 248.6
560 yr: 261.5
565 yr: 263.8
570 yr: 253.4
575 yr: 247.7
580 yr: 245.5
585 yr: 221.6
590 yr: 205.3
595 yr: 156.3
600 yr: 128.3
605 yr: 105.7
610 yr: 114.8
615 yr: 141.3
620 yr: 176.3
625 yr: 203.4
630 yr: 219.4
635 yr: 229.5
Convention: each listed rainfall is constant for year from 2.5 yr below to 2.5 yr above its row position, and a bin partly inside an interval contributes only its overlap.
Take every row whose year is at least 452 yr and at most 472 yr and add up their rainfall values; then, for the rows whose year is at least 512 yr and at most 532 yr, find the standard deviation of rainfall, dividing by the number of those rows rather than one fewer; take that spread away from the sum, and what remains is 936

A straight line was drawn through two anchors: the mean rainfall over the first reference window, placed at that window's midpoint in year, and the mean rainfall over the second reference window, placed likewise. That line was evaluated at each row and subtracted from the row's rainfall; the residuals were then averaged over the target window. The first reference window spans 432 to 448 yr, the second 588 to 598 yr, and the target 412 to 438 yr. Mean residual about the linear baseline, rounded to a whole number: -12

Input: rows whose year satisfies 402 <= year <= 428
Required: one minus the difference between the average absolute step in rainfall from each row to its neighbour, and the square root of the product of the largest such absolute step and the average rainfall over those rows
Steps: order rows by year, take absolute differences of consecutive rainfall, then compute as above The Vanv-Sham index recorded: 35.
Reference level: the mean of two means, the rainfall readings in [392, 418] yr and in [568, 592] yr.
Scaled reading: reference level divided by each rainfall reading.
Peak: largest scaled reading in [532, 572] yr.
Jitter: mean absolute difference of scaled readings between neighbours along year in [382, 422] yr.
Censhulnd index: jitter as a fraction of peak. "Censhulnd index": 0.0146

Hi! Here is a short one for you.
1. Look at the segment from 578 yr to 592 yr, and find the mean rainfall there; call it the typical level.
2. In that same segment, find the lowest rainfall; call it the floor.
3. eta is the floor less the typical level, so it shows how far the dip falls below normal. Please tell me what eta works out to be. -19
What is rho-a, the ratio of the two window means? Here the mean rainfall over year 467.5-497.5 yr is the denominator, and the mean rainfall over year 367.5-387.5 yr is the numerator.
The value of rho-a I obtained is 0.91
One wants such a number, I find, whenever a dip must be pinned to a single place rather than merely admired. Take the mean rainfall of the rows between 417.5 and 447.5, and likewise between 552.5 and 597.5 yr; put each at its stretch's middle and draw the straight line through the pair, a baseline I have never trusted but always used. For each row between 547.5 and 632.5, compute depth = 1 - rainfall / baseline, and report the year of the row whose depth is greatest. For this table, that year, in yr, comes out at 605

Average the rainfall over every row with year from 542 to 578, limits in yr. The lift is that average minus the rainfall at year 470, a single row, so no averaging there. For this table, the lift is 12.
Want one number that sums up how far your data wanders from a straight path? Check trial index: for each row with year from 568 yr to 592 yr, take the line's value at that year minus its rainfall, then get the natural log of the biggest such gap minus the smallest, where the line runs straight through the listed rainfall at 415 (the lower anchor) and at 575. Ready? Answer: 3.9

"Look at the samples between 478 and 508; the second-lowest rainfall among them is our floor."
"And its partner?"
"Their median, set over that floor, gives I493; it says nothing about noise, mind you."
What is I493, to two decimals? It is 1.02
